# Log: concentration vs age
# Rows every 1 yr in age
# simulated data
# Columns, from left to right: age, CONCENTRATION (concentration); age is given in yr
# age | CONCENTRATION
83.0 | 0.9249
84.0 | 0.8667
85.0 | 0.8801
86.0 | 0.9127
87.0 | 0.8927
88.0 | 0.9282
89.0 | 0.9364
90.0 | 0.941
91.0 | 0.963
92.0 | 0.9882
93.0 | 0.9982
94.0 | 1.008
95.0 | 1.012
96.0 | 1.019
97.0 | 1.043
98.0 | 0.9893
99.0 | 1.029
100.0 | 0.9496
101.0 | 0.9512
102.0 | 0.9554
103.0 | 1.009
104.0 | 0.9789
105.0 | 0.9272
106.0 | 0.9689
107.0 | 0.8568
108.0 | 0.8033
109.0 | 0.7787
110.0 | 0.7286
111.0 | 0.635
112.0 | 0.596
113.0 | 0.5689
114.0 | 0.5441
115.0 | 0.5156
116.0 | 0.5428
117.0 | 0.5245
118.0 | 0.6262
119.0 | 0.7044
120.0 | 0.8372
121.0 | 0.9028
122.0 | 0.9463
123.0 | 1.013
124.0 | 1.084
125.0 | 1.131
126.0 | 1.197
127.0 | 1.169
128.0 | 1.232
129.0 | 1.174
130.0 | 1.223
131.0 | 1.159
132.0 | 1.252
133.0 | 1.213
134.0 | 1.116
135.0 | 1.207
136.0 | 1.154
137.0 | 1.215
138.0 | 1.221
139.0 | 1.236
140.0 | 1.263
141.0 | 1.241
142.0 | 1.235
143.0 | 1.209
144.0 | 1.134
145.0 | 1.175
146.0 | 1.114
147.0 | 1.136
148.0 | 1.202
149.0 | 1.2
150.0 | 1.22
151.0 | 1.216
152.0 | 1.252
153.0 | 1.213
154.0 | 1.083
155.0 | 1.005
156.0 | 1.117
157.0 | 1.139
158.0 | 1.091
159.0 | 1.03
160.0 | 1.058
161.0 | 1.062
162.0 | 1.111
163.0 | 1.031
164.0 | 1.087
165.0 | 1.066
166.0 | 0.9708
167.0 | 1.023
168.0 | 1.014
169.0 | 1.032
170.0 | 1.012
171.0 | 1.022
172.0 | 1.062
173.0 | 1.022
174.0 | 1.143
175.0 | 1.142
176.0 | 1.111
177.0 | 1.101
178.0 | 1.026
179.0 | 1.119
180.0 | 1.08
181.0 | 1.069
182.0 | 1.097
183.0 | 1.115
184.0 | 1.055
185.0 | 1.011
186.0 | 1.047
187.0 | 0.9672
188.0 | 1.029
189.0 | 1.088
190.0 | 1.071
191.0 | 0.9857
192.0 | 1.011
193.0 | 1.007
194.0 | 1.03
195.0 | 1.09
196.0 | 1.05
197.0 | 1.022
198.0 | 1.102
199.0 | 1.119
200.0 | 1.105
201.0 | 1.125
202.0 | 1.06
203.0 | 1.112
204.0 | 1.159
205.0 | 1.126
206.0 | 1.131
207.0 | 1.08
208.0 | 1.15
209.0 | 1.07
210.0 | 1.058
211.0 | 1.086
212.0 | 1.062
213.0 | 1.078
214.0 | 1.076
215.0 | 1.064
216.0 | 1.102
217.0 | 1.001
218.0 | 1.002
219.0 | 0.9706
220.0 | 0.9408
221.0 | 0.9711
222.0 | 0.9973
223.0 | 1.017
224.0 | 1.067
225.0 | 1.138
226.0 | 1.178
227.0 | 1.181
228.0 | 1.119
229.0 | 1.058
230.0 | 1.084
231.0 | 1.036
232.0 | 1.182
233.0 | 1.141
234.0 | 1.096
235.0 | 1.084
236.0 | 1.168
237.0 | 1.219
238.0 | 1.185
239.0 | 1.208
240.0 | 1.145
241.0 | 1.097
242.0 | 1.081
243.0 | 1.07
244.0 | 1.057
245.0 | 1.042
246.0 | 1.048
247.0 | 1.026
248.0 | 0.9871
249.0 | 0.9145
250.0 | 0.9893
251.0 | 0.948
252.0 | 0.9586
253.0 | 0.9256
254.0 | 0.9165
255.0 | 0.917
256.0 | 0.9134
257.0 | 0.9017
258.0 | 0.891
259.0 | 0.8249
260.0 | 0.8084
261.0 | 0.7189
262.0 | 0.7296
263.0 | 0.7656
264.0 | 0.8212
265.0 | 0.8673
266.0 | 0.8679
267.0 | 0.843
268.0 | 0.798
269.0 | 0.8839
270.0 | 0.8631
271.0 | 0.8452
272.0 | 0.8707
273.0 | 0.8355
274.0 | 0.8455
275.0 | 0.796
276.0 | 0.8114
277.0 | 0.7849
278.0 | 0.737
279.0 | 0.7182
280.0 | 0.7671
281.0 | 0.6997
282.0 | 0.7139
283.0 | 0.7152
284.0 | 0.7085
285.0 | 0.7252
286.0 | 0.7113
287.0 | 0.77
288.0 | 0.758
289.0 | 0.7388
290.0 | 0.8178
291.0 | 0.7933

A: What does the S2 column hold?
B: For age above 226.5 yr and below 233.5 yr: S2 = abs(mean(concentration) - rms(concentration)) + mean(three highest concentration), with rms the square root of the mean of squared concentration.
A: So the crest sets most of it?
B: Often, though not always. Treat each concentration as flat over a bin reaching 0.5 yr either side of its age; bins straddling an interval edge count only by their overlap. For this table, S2 1.17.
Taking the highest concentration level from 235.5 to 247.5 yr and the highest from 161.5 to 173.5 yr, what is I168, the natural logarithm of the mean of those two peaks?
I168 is 0.15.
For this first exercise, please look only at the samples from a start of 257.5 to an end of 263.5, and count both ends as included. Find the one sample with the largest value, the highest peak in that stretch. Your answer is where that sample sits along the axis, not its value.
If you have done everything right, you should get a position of 258.0 yr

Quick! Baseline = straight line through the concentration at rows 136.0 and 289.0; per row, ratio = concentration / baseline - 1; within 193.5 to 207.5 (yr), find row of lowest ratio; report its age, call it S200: 194.0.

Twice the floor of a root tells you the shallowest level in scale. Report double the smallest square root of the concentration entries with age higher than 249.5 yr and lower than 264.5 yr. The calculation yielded 1.70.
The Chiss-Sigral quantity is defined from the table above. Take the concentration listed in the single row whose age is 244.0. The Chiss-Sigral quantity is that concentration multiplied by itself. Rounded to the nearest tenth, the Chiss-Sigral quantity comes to 1.1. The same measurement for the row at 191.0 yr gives 1.0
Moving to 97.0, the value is 1.1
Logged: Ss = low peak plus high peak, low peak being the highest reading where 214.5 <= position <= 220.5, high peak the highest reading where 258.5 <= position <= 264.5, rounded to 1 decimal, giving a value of 1.9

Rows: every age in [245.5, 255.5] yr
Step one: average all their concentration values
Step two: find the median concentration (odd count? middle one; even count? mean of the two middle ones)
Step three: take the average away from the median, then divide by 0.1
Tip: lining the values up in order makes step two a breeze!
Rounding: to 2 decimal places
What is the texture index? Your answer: -0.10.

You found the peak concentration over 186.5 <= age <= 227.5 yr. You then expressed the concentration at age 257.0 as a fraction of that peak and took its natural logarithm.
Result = -0.27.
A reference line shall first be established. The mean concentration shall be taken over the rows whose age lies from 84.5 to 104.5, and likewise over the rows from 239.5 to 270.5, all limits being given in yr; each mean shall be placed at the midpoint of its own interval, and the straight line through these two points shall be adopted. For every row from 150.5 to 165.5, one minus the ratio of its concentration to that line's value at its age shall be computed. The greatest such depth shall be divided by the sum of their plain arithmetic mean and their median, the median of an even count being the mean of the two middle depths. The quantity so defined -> 0.18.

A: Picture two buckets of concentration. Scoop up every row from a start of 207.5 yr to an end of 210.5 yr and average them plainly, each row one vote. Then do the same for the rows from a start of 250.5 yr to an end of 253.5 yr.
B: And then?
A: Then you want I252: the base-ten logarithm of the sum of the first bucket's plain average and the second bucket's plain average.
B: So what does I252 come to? 0.309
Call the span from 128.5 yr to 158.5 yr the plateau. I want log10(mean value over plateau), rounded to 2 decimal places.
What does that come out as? 0.07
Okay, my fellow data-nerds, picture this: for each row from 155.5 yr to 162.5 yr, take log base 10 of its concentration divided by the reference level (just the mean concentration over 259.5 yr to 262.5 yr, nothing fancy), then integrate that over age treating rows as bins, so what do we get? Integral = 1.1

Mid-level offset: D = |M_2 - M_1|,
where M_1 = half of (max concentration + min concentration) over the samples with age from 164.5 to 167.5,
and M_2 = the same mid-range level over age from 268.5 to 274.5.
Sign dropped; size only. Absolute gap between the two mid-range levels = 0.16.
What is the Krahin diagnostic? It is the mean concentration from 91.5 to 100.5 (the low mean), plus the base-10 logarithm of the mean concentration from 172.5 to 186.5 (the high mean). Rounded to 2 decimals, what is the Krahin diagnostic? 1.04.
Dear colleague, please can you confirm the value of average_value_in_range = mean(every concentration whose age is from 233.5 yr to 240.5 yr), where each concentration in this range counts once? 1.16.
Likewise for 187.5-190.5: 1.06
